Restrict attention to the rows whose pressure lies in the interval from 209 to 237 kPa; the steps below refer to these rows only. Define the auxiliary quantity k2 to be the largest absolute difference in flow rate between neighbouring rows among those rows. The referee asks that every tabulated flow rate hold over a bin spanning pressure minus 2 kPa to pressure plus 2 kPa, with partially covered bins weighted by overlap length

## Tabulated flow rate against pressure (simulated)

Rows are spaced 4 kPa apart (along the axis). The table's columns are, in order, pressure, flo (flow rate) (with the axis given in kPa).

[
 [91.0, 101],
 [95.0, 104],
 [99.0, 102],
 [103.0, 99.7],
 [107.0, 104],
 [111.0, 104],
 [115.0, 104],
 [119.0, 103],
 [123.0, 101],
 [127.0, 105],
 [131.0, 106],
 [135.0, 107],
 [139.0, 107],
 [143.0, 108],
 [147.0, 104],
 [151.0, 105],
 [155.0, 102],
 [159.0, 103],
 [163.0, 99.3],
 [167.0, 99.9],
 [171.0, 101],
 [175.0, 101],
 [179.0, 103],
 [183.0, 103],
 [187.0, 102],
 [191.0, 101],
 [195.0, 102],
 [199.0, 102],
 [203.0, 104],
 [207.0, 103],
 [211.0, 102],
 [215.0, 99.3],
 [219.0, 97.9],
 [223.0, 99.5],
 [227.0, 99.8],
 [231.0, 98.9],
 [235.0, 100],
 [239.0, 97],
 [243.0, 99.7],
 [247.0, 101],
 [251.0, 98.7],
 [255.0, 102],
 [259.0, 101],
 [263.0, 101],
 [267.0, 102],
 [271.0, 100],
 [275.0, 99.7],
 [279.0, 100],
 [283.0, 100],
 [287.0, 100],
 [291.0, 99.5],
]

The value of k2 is 2.7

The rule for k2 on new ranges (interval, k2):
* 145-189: 3.7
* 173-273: 3.3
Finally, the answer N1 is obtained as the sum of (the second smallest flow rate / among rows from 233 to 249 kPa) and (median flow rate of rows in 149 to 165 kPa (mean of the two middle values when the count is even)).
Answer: 202.2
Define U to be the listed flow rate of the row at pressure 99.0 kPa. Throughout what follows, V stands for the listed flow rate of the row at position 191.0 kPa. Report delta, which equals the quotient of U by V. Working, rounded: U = 102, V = 101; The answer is 1.01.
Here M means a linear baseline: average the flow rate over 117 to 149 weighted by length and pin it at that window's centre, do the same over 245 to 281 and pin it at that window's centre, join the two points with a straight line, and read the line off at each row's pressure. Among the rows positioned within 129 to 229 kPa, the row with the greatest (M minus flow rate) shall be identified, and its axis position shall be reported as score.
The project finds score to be 163.0 kPa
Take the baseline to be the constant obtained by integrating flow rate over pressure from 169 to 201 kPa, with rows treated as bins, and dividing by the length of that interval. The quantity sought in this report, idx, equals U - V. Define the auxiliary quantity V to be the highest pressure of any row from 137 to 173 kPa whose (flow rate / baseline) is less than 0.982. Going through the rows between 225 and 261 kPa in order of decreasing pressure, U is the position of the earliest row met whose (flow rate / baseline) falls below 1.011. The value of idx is 92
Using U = 259.0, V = 167.0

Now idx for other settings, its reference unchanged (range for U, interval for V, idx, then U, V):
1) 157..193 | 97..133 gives 88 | 191.0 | 103.0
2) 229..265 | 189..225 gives 40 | 263.0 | 223.0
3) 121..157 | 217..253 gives -96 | 155.0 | 251.0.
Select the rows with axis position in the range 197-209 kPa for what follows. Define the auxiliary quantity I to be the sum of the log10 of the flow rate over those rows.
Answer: 6.04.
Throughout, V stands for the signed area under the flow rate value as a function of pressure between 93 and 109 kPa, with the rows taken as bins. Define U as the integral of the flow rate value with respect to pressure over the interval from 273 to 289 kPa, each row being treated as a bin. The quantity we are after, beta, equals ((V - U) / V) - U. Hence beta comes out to -1599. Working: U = 1599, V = 1639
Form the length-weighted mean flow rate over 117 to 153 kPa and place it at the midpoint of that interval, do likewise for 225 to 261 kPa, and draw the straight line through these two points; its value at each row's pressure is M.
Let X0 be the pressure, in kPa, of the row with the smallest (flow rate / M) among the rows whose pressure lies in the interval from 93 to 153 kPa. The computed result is 103.0 kPa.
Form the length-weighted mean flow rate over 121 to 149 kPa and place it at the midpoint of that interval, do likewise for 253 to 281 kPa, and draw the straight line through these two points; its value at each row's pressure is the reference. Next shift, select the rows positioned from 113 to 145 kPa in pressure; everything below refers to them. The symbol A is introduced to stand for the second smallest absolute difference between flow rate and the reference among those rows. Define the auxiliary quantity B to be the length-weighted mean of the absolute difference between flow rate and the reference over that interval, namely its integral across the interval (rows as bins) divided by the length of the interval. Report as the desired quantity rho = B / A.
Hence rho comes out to 3.04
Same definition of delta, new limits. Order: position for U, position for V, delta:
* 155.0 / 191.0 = 1.01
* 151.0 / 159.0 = 1.02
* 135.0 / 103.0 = 1.07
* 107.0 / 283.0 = 1.04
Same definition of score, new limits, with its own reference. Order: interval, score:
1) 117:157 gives 123.0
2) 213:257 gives 239.0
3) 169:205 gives 171.0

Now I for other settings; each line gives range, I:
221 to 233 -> 5.99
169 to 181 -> 6.02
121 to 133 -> 6.05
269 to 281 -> 6.00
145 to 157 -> 6.05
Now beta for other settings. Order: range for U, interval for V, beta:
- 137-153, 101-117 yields -1696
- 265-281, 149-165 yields -1607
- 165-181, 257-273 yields -1620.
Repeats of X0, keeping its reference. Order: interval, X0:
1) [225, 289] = 239.0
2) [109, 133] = 123.0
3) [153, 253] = 163.0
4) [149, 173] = 163.0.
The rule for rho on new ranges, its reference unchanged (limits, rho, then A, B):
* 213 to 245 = 1.60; 1.95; 3.13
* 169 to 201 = 2.03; 0.89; 1.81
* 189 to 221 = 2.38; 0.77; 1.84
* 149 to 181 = 2.96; 0.89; 2.64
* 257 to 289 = 4.79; 0.09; 0.45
